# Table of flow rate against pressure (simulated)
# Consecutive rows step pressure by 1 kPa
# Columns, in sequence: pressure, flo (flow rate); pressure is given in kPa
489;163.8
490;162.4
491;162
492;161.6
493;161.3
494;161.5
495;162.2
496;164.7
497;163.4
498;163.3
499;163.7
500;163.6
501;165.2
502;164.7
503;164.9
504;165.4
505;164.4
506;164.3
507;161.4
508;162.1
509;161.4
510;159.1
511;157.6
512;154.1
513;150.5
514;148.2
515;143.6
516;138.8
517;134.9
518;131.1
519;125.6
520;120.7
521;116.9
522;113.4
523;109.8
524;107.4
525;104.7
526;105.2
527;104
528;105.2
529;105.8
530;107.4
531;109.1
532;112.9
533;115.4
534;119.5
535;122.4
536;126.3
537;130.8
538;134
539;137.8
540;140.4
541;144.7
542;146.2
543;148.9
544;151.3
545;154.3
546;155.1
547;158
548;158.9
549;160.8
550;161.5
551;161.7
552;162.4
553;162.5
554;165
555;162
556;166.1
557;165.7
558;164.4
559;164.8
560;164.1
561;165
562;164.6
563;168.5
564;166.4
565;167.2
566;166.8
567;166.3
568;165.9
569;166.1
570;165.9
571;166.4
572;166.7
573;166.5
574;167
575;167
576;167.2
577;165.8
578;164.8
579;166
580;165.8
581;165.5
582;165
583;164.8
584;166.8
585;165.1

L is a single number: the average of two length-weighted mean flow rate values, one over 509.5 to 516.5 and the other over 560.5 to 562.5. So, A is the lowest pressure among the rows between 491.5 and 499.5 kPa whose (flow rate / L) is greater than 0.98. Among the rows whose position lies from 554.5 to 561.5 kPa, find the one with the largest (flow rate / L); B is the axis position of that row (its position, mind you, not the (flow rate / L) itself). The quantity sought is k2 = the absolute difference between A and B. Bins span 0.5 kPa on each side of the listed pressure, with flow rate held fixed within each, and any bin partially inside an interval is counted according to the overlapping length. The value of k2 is 64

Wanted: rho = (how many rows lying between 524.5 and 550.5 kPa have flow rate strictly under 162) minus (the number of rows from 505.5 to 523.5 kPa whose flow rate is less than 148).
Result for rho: 17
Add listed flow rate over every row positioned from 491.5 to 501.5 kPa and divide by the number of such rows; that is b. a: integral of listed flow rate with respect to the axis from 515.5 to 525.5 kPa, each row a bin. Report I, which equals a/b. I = 7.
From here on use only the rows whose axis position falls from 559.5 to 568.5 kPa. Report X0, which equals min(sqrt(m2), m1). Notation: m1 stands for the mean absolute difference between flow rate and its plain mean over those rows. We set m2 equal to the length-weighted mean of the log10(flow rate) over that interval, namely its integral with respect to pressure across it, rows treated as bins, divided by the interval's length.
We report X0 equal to 1.06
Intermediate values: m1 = 1.1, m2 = 2.22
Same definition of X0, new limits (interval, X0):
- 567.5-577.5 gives 0.43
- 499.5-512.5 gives 1.49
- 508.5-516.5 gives 1.48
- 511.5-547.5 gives 1.45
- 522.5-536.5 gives 1.43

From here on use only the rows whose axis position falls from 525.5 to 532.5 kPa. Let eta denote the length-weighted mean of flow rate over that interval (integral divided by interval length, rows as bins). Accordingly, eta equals 107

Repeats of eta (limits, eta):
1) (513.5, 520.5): 135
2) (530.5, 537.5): 119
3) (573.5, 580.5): 166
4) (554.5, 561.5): 165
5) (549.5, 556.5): 163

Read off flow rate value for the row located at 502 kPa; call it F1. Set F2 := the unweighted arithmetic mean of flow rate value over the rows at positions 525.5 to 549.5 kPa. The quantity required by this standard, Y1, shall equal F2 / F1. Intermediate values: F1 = 164.7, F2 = 131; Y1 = 0.80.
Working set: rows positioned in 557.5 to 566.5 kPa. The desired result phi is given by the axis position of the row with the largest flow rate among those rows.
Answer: 563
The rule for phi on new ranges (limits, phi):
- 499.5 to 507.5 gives 504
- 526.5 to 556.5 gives 556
